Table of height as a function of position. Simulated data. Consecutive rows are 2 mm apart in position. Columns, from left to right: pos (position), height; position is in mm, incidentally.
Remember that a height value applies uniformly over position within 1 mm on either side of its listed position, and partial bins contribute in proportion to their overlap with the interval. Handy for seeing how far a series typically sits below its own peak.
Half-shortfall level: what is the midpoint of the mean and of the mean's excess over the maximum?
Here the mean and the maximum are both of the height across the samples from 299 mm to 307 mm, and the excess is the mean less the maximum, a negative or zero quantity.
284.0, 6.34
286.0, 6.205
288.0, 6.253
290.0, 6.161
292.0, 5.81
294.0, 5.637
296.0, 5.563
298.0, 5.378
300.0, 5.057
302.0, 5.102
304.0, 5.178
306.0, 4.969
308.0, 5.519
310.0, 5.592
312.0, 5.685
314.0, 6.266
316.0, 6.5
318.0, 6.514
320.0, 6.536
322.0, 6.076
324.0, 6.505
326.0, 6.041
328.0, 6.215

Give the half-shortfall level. 2.49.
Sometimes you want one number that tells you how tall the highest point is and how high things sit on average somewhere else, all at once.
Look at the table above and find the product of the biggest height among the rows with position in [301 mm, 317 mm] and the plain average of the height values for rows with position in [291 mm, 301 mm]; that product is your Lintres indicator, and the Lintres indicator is 35.7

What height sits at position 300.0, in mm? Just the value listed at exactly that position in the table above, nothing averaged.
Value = 5.057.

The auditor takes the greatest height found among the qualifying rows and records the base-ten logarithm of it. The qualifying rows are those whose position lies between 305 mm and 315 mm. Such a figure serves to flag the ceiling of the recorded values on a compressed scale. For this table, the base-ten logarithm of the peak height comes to 0.80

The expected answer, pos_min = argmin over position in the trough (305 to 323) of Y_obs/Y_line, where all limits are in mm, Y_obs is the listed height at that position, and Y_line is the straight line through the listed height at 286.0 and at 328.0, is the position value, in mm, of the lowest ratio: 306.0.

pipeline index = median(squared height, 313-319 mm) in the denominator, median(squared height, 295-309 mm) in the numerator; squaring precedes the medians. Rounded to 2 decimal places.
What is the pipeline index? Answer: 0.63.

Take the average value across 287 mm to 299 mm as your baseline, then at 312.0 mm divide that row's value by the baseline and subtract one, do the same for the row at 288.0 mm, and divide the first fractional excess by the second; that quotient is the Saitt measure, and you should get 0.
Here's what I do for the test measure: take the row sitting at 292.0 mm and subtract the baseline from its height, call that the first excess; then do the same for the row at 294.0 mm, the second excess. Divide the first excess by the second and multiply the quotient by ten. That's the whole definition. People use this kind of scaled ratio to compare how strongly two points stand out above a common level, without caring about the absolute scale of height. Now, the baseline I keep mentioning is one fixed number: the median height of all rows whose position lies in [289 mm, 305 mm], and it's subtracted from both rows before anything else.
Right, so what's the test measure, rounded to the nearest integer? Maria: 20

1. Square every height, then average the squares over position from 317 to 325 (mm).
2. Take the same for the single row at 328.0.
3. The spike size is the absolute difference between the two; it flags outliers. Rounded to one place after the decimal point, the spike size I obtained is 2.5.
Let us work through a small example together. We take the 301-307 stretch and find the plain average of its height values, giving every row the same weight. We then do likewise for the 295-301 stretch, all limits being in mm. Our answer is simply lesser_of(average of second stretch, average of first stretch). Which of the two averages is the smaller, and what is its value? 5.08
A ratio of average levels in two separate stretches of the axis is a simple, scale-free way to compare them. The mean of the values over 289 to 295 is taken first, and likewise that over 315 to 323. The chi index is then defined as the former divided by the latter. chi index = 0.92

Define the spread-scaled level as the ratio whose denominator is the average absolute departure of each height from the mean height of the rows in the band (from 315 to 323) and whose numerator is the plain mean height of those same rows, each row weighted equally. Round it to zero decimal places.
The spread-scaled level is 39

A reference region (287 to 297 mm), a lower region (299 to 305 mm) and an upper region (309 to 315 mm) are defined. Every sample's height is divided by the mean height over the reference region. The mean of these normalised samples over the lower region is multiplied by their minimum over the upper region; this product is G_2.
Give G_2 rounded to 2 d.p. 0.83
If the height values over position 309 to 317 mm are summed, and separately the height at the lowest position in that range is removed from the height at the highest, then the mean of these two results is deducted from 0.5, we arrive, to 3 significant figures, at -12.0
